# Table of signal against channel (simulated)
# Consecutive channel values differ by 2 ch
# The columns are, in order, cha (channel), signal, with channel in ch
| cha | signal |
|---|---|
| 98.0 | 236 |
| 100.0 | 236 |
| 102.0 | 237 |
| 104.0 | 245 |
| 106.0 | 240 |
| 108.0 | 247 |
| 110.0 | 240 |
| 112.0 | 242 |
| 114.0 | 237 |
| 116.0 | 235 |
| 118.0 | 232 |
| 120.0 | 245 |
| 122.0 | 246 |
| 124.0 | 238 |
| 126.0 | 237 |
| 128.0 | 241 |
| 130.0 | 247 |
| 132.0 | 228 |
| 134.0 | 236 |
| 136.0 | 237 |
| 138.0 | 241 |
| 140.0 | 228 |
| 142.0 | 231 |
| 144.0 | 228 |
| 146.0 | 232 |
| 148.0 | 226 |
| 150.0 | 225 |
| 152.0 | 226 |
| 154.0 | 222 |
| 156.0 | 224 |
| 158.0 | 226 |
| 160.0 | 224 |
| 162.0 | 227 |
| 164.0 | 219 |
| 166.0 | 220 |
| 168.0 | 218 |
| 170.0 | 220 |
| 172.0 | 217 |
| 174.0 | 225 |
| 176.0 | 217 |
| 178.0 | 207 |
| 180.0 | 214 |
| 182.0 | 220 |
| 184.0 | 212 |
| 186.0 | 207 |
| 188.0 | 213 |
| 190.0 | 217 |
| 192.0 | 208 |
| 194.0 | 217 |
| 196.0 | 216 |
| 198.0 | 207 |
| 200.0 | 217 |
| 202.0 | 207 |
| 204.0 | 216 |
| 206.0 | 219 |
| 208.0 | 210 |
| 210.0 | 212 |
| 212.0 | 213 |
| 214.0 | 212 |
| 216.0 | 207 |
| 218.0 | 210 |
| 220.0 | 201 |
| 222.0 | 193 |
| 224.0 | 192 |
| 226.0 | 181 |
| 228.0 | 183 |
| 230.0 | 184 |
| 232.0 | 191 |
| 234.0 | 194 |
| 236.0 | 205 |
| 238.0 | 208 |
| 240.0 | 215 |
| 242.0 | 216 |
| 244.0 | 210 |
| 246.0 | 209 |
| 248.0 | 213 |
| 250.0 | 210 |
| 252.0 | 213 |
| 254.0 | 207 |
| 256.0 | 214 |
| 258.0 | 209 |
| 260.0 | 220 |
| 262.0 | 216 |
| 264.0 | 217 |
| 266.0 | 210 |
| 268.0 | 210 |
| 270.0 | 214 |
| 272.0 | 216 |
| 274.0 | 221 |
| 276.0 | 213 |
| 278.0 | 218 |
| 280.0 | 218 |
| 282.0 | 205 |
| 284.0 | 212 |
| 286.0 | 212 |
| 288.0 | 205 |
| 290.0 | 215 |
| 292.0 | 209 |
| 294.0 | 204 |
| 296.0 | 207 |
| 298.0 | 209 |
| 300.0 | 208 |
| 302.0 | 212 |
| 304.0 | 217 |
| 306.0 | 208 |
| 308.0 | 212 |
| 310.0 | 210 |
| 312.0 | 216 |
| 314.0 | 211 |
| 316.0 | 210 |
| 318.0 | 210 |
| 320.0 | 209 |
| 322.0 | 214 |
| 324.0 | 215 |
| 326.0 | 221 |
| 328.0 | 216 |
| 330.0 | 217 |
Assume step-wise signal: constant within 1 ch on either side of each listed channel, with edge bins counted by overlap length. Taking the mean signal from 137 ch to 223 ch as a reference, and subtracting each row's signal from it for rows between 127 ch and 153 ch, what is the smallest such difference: -30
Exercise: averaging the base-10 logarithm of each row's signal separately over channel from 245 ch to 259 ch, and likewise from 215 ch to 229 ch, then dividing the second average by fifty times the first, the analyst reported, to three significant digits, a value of 0.0197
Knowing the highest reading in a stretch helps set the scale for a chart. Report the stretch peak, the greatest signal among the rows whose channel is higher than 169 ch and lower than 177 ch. 225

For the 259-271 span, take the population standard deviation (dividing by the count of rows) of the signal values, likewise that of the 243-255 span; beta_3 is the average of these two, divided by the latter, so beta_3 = 1.35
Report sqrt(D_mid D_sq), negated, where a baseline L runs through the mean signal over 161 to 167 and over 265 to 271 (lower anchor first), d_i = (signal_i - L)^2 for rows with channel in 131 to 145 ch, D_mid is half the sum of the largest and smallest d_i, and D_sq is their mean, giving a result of -110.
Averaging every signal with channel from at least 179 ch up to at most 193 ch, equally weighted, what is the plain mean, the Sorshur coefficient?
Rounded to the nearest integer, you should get 213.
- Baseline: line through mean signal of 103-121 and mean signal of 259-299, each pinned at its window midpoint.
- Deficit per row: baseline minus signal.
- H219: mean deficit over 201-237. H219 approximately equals 20.9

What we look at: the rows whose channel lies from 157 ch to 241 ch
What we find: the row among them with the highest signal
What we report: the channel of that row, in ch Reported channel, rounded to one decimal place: 162.0 ch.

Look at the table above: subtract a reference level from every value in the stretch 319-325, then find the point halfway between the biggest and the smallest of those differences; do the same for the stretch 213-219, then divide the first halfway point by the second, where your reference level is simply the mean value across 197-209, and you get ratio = 0.21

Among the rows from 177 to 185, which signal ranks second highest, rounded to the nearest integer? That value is 214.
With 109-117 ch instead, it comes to 240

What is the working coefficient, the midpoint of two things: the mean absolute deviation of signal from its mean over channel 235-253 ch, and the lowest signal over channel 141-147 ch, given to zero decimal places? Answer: 115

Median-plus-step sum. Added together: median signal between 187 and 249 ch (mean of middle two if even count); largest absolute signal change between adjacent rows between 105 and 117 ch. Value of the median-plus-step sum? 217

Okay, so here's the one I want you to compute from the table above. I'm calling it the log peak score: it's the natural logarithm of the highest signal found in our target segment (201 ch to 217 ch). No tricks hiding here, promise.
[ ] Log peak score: 5.39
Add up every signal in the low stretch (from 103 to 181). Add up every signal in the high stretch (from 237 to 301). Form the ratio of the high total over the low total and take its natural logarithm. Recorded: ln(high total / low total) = -0.3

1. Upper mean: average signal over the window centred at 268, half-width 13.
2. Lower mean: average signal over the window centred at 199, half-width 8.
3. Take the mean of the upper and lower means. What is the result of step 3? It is 214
